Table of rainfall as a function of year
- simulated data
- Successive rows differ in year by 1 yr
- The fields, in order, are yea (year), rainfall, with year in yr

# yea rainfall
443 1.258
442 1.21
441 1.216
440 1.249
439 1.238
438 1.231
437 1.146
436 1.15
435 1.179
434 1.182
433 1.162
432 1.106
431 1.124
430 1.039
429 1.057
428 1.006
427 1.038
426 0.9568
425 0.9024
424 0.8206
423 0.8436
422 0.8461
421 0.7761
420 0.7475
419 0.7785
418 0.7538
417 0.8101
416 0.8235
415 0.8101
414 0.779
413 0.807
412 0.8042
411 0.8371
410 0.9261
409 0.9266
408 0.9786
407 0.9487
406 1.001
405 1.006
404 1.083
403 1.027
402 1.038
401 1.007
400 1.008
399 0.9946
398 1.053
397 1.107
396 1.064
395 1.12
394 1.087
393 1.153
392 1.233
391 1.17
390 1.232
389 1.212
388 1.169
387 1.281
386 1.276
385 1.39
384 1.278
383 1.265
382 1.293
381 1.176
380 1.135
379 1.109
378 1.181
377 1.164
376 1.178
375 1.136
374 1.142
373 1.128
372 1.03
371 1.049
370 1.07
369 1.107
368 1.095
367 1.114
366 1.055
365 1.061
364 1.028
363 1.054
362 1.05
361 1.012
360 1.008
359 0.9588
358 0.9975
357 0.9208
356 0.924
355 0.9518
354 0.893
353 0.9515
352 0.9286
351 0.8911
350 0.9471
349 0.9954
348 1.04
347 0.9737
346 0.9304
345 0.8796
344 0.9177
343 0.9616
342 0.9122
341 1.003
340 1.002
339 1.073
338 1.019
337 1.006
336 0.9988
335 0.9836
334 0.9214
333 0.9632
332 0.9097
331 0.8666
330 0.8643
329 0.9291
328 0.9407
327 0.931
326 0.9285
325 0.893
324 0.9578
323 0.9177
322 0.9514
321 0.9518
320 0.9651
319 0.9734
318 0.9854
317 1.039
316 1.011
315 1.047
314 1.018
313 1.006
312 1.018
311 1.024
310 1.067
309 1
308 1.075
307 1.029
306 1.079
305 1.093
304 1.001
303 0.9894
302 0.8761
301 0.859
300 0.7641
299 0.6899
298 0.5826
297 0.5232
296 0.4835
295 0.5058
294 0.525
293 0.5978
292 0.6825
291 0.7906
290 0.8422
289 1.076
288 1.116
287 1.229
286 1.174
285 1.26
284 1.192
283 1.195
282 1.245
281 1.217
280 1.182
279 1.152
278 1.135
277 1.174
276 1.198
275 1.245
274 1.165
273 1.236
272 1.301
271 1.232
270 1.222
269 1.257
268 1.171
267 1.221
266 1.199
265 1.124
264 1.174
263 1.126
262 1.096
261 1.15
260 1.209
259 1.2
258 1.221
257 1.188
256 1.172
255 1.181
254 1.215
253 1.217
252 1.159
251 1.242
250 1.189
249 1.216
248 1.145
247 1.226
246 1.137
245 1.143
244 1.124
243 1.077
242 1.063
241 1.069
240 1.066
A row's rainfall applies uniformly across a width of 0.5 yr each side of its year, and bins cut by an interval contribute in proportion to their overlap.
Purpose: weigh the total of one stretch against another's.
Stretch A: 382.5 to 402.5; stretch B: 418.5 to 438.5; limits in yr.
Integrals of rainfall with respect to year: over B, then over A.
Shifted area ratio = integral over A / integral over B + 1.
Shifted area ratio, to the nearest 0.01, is 2.15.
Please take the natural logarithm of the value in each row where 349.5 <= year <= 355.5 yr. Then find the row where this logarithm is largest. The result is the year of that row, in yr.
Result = 355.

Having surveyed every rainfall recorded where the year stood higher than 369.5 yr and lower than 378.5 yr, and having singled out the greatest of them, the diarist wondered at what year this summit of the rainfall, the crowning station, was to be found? 378 yr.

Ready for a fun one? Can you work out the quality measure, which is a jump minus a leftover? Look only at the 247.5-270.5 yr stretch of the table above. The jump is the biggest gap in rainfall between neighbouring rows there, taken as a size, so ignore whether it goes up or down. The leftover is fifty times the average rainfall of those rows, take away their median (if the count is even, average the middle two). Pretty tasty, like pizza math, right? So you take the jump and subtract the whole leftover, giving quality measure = -58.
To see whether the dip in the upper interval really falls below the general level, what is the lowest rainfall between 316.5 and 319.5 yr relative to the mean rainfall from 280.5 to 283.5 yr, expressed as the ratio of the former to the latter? 0.80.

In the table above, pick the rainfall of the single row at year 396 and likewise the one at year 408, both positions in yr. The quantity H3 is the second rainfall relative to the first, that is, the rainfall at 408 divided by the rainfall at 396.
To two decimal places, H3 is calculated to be 0.92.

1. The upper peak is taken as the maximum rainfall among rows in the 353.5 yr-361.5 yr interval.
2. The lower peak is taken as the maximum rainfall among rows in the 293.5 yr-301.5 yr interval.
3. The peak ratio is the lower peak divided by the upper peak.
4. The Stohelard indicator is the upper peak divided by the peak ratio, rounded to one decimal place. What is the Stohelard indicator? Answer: 1.2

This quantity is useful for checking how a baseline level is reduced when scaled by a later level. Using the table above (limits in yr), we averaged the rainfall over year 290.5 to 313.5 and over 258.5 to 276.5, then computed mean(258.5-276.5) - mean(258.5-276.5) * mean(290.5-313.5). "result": 0.19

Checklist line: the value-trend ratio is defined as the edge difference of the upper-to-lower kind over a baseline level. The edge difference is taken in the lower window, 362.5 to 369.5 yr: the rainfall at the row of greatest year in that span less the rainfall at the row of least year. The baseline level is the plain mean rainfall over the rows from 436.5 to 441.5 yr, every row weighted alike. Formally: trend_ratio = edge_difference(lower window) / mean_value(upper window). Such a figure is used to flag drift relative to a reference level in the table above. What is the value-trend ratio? 0.04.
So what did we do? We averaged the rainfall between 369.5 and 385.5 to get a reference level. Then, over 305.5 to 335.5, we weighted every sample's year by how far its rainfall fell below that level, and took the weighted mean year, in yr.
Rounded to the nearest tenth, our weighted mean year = 322.6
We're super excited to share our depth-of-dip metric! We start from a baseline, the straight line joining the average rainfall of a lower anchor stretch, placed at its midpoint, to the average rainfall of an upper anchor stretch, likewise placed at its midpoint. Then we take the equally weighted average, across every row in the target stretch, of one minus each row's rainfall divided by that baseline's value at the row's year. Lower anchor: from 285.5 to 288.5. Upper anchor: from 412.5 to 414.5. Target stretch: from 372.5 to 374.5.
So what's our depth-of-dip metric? -0.2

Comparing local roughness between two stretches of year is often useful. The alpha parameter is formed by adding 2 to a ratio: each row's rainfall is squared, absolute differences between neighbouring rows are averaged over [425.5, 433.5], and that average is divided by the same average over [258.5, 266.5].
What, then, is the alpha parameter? 3.0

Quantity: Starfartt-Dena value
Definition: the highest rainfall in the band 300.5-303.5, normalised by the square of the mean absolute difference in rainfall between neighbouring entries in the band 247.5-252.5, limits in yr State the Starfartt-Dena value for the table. 289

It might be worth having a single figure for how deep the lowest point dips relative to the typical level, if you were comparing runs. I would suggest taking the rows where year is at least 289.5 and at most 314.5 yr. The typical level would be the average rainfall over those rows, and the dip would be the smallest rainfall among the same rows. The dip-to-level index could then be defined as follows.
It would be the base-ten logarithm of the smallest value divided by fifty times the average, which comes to -1.94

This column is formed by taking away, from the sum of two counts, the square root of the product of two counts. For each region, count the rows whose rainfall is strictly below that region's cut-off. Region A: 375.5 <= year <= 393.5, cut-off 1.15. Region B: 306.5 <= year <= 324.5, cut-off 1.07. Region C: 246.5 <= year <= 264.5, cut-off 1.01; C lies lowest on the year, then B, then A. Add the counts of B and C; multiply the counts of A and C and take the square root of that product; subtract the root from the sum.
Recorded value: 17.0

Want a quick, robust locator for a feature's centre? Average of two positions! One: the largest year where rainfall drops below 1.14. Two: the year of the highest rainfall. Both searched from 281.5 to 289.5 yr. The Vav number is 287.0 yr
